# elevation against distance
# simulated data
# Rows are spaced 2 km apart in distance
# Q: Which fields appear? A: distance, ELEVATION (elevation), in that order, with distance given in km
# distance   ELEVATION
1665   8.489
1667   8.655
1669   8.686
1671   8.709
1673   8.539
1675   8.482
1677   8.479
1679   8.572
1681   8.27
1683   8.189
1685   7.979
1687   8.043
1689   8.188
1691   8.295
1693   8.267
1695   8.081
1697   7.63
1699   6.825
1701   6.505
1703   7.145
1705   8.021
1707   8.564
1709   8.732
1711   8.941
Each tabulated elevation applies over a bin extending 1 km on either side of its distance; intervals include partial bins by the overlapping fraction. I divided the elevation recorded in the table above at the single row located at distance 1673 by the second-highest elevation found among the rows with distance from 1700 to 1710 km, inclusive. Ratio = 1.00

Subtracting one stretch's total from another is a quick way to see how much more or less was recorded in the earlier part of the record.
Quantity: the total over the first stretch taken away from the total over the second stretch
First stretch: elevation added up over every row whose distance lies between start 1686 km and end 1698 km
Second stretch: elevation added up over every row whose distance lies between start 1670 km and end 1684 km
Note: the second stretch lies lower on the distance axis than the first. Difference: 11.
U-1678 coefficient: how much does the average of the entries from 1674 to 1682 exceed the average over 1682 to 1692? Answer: 0.31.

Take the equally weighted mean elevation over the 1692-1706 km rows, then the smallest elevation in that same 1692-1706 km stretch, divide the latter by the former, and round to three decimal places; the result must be 0.868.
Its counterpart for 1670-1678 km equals 0.991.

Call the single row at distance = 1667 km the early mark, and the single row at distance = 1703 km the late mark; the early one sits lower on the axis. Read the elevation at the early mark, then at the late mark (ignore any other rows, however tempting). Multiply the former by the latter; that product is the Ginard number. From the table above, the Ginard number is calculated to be 62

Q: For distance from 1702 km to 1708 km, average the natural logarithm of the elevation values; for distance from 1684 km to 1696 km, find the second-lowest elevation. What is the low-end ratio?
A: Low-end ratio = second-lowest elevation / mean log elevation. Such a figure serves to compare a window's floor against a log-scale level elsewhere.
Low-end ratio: 3.89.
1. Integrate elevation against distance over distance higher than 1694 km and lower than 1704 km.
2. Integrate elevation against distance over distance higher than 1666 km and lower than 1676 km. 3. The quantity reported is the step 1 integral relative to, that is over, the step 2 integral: 0.840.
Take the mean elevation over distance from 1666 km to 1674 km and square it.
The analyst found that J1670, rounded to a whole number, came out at 75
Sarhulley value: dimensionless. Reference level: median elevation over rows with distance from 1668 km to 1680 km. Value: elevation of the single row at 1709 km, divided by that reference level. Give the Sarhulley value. 1.02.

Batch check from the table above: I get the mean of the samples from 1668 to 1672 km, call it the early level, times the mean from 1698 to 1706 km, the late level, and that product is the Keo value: 62.0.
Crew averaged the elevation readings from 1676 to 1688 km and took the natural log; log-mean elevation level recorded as 2.11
